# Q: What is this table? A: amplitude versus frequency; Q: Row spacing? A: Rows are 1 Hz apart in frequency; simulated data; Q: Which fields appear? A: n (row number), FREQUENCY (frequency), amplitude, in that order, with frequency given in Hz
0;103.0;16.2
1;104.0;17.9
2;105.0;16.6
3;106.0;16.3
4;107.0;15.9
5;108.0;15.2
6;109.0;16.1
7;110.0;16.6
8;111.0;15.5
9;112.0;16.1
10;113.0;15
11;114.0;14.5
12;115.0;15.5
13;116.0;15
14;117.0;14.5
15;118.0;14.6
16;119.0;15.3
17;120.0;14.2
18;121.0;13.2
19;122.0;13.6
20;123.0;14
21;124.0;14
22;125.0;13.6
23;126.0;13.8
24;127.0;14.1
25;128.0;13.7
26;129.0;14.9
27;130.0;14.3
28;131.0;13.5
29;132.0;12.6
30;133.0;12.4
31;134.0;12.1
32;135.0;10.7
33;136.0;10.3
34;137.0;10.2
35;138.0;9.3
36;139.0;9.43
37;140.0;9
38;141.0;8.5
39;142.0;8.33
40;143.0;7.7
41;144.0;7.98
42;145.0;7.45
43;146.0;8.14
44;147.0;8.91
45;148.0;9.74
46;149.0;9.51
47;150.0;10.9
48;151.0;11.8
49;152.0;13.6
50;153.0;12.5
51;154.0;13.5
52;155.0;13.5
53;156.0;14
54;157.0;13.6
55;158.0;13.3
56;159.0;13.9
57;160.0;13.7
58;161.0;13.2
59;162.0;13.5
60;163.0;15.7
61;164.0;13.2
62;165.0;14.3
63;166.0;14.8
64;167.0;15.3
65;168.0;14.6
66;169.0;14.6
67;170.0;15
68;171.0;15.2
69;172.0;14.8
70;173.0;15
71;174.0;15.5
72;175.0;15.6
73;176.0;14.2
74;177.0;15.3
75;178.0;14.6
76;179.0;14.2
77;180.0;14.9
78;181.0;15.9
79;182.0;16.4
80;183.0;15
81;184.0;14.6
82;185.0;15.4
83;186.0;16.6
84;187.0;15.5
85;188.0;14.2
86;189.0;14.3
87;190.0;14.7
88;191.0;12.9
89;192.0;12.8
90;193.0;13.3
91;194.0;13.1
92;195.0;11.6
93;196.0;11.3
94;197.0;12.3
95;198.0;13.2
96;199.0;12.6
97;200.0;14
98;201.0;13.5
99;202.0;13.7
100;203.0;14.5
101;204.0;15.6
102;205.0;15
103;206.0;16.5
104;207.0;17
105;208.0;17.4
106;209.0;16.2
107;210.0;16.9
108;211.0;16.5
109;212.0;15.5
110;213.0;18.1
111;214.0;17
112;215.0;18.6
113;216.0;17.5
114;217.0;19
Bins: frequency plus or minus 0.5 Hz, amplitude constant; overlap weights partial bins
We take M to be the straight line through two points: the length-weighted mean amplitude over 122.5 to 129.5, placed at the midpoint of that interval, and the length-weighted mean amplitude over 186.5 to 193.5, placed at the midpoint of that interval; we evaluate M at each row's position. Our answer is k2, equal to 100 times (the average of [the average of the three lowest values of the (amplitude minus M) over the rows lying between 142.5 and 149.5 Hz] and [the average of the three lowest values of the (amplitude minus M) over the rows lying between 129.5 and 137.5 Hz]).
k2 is -495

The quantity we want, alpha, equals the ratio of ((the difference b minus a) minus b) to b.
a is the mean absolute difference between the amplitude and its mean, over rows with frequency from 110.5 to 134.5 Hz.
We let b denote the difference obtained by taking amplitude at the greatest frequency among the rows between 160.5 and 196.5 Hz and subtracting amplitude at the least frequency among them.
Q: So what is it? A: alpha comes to 0.41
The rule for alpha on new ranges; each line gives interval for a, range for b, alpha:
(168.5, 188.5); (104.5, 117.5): 0.25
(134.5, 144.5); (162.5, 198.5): 0.34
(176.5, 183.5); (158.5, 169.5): -0.83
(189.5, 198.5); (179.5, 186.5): -0.42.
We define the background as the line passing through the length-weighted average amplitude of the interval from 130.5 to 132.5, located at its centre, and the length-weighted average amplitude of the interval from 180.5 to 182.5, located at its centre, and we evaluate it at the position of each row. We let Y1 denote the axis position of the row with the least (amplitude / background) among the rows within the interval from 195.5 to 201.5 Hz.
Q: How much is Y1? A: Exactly 196.0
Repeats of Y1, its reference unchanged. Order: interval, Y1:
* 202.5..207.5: 203.0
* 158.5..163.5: 161.0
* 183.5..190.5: 188.0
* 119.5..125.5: 121.0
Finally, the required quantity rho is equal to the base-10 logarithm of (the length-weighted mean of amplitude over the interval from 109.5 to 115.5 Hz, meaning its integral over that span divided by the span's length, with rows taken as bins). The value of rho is 1.19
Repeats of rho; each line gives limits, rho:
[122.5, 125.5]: 1.14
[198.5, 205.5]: 1.15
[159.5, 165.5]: 1.14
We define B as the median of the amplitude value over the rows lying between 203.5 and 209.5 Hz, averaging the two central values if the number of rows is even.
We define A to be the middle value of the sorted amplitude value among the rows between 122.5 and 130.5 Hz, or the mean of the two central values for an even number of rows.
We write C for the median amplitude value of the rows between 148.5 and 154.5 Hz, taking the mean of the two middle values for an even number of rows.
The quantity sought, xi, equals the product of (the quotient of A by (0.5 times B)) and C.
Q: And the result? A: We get 21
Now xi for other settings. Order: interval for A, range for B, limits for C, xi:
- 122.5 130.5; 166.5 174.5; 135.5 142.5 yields 17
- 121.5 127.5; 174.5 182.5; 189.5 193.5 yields 24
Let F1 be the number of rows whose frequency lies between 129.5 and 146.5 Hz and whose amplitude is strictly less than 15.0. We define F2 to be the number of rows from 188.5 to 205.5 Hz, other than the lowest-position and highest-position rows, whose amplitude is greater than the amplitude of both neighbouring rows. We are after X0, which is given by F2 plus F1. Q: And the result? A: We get 22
